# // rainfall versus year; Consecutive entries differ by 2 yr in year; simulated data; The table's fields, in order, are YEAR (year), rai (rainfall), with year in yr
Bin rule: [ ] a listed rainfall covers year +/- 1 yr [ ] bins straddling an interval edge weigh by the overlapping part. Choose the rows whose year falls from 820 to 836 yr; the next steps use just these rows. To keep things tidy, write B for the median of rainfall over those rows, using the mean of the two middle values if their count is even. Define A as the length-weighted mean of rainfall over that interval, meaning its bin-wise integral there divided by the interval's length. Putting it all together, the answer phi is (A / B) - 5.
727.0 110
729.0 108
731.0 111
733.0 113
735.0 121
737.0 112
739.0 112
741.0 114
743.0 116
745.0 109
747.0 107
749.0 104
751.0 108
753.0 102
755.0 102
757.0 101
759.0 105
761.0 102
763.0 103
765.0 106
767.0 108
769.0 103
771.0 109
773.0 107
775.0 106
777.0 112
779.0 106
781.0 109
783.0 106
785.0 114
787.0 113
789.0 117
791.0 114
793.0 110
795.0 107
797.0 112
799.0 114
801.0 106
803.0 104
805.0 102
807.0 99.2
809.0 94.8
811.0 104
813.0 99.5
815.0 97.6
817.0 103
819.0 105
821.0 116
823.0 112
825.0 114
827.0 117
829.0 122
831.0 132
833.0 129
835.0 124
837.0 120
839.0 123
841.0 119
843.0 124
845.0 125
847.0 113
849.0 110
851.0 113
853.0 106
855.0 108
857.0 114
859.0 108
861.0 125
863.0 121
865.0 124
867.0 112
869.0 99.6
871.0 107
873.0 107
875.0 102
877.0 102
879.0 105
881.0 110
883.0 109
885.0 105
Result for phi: -3.99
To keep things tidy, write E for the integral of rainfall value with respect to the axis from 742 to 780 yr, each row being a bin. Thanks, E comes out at 4032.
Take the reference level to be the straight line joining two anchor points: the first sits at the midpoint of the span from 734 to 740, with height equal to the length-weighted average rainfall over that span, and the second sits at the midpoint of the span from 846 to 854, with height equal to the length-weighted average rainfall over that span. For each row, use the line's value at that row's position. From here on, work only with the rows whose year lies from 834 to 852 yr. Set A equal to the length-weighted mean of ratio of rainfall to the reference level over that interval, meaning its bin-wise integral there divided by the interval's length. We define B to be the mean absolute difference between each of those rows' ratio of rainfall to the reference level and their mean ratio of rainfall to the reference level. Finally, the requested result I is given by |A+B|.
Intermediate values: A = 1.07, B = 0.041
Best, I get 1.11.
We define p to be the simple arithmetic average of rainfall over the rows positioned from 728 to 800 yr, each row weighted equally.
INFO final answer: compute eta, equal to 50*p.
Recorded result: 5449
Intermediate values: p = 109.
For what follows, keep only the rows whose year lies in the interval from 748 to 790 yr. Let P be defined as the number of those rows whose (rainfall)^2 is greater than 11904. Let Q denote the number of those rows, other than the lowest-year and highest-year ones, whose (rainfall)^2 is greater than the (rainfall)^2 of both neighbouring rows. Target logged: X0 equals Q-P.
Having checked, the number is 3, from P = 4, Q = 7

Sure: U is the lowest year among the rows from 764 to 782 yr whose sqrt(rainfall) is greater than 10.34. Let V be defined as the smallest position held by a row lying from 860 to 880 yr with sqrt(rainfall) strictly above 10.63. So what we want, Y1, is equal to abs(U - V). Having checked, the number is 94 yr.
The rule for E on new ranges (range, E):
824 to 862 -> 4492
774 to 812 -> 4100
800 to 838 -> 4202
